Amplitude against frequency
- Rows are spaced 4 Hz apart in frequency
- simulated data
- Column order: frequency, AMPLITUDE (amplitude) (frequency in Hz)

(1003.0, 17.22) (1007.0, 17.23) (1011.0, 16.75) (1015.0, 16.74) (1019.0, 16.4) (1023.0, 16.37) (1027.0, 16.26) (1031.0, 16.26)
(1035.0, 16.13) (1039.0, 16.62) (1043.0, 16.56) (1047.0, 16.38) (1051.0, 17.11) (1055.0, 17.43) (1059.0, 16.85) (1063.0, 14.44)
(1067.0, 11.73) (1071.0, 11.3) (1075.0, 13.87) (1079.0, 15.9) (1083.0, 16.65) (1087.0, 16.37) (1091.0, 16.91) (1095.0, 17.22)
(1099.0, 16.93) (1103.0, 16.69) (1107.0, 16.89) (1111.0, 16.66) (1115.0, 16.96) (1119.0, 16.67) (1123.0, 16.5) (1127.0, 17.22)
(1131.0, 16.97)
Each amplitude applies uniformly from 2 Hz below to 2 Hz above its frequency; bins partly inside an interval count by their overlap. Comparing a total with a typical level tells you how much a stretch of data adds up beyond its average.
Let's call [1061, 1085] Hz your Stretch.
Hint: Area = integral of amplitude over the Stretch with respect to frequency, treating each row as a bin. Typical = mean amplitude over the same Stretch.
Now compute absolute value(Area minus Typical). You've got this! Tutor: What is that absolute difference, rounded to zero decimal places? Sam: 322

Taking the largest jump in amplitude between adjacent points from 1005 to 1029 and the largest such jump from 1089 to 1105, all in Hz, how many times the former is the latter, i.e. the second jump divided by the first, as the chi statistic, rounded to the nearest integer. 1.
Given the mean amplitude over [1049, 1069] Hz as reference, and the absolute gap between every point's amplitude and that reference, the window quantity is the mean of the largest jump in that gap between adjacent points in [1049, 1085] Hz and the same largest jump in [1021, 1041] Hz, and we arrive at 1.60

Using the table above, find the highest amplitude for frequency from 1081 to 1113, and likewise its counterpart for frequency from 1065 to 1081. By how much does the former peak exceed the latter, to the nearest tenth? 1.3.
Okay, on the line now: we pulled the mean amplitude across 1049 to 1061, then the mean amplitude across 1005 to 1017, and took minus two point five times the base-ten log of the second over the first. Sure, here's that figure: 0.01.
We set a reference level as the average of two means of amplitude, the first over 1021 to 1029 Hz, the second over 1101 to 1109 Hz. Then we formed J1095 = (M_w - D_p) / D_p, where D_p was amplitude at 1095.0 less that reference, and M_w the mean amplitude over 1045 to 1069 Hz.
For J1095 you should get 22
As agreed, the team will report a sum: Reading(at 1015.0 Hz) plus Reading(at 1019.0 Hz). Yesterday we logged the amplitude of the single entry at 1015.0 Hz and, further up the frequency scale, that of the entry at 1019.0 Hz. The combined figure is 33.1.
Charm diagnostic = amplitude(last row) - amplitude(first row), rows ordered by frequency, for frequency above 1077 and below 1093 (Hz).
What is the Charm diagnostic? 1.0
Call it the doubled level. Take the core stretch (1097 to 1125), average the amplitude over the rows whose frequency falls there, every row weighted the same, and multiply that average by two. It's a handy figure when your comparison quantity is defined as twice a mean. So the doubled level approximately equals 33.5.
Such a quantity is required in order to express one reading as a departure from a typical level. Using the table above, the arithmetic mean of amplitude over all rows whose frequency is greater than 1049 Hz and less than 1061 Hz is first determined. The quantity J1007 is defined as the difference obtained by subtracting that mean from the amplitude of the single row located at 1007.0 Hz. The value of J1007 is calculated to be 0.1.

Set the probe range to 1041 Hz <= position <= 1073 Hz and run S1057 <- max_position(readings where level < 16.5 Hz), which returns 1071.0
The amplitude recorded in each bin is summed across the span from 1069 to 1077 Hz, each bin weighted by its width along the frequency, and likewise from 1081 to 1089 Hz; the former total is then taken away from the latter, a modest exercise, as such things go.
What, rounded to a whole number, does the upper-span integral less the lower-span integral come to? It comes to 31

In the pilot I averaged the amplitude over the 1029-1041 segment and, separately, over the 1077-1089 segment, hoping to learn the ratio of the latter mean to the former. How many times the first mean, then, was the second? 0.998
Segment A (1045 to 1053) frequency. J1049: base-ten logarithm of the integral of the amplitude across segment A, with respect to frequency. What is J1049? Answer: 2.13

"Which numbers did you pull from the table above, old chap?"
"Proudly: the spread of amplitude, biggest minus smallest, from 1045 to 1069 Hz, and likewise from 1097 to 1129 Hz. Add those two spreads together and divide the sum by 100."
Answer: 0.064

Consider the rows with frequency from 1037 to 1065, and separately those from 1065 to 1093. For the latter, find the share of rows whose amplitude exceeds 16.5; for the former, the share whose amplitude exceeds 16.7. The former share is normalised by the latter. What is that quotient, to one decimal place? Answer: 1.5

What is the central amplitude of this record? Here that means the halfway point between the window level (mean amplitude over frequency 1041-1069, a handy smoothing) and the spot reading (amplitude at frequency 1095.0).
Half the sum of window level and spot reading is 16.5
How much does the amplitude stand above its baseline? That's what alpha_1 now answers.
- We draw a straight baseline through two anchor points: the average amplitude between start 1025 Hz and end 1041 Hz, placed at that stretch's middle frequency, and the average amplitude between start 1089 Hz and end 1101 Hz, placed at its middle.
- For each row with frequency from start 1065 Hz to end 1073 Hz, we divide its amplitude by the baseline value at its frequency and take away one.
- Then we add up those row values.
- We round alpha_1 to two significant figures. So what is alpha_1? -0.62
